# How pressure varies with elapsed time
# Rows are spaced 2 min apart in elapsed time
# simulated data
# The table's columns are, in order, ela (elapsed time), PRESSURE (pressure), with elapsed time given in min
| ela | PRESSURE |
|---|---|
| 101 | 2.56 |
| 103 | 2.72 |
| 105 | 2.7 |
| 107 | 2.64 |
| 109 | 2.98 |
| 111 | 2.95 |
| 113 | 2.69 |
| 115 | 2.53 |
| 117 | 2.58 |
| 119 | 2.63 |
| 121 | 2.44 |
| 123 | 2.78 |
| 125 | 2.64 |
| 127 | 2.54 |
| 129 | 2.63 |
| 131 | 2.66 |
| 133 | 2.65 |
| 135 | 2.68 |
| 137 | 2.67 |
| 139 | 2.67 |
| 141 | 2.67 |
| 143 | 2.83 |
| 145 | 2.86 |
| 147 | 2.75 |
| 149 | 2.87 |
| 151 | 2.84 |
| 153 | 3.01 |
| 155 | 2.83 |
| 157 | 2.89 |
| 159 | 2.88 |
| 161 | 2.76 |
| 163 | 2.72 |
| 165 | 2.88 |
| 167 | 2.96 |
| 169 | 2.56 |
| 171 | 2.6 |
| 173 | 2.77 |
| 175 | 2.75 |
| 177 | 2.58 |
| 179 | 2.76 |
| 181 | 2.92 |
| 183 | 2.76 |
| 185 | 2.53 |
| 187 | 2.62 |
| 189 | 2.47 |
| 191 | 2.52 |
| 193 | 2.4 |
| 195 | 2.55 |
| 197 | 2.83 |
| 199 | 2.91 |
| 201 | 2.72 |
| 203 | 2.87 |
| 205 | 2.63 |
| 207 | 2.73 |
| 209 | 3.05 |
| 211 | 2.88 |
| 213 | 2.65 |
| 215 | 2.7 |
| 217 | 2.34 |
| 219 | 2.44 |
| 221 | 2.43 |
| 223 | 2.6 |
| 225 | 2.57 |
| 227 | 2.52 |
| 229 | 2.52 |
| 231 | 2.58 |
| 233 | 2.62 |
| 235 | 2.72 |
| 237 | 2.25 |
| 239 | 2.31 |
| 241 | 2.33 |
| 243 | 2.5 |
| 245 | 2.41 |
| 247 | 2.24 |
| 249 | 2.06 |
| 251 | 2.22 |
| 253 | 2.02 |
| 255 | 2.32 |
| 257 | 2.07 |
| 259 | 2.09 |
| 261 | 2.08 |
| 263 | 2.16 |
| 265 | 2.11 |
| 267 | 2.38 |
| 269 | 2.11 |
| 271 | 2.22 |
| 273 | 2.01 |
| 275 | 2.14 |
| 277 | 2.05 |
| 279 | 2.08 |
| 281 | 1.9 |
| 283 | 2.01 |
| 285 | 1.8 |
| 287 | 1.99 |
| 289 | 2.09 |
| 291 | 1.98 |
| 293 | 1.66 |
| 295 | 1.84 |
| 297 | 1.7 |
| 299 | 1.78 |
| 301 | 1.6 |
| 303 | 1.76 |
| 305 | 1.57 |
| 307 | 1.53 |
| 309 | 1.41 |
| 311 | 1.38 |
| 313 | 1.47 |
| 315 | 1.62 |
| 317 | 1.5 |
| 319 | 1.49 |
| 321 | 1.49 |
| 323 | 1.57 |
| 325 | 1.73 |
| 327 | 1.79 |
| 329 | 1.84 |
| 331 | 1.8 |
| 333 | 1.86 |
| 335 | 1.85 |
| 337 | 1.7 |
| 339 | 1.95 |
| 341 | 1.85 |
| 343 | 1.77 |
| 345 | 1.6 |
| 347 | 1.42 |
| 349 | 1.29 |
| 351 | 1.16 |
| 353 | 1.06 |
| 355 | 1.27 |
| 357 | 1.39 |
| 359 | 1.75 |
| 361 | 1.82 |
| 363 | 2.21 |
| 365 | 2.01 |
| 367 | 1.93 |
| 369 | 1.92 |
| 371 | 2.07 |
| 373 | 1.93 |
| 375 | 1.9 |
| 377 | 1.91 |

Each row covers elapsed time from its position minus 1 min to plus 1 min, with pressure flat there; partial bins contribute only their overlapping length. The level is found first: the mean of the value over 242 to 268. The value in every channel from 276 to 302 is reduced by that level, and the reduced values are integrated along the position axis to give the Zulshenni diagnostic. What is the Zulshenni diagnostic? -8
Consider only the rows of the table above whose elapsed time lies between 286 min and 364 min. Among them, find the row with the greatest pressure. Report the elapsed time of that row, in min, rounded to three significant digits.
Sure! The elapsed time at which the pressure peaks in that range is 363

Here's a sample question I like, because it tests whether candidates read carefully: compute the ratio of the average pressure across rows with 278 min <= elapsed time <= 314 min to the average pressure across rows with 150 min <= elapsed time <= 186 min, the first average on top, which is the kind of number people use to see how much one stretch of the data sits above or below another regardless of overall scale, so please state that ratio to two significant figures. 0.63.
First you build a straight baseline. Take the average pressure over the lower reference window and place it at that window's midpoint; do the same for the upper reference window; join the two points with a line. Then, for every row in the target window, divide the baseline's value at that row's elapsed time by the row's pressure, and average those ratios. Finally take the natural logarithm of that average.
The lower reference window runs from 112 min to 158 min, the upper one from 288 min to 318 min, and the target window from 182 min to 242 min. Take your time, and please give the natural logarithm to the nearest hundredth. -0.15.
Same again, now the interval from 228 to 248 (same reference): -0.17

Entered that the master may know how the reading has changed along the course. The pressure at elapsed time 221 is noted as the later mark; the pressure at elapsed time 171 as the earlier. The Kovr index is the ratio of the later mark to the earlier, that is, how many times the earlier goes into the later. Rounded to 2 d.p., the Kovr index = 0.93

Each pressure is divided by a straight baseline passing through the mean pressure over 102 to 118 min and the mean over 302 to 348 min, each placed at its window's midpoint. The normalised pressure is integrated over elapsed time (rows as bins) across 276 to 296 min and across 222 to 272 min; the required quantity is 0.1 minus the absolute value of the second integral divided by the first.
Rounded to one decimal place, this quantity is -2.6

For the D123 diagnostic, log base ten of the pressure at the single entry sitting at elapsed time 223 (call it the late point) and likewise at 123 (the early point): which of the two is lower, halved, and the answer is 0.21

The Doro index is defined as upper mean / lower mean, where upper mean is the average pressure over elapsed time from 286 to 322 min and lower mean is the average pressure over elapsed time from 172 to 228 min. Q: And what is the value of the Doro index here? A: 0.62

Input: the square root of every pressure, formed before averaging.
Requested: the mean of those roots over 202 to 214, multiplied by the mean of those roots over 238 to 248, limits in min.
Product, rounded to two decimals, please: 2.57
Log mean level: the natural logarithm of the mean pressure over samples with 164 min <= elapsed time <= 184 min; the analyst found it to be 1.01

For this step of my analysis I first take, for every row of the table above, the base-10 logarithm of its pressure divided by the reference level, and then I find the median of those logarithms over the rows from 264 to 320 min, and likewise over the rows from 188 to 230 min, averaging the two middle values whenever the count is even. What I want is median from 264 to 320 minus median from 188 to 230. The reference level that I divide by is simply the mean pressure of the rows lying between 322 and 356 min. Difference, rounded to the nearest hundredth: -0.15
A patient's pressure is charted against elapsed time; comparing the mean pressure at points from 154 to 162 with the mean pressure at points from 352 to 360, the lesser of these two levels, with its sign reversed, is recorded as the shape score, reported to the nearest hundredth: -1.37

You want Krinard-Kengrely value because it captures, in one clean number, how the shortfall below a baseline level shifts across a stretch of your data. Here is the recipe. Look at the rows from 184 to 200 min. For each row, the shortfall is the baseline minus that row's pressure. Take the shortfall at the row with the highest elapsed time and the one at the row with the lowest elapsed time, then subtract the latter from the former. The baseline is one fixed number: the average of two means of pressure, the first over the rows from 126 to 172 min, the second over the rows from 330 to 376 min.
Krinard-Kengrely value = -0.38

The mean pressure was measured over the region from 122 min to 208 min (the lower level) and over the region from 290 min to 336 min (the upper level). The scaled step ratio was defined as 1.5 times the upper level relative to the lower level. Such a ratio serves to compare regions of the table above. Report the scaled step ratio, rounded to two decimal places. 0.91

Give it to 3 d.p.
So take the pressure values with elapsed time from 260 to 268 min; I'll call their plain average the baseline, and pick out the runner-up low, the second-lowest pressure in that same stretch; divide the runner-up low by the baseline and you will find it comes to 0.967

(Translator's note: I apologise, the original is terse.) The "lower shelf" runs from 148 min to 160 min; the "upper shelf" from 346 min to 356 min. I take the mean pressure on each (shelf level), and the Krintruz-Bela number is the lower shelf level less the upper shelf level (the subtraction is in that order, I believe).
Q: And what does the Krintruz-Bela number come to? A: 1.6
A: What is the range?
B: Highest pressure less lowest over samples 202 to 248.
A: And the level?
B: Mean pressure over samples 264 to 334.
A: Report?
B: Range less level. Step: -1.00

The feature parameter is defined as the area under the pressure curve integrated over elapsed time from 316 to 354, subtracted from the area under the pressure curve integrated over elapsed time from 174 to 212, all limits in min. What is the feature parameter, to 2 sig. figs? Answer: 42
